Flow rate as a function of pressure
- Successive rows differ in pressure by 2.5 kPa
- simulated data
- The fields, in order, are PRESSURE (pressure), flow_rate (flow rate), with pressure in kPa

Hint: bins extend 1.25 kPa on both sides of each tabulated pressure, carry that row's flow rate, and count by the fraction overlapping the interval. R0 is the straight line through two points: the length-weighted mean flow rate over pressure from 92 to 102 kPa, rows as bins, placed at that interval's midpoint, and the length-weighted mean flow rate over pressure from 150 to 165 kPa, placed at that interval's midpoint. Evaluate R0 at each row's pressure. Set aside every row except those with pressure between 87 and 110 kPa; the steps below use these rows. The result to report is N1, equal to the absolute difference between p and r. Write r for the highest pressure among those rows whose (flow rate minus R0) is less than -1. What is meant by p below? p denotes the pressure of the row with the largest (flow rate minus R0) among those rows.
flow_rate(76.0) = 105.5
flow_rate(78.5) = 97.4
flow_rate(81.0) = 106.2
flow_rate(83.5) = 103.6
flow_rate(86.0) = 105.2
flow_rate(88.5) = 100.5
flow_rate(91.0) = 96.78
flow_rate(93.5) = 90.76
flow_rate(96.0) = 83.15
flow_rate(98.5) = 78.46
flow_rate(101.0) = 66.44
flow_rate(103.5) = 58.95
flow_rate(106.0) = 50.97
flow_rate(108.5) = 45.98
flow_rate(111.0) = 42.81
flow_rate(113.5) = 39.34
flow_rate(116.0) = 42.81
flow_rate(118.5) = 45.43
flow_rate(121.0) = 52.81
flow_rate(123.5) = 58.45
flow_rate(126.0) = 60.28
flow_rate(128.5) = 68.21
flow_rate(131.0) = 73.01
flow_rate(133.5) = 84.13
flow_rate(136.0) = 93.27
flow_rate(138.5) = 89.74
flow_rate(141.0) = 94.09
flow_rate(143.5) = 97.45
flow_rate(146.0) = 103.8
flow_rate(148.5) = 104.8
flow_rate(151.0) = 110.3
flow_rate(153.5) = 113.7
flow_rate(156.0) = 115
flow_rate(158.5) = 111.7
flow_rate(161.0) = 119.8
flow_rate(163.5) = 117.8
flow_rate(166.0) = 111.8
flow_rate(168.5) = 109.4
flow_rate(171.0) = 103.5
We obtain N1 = 20.0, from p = 88.5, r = 108.5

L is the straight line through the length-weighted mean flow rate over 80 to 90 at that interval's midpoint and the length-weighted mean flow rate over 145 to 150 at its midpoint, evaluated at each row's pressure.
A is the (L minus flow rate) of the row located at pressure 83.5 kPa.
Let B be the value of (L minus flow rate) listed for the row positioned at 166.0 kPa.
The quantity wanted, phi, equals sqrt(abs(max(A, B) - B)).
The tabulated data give 2.6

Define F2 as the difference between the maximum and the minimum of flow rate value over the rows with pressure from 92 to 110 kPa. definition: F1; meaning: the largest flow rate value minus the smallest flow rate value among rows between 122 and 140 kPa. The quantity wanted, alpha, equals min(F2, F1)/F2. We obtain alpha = 0.78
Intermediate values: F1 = 35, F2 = 44.8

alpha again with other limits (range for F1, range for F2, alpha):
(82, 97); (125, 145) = 0.59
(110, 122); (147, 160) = 1.00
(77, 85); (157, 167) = 1.00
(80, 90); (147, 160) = 0.56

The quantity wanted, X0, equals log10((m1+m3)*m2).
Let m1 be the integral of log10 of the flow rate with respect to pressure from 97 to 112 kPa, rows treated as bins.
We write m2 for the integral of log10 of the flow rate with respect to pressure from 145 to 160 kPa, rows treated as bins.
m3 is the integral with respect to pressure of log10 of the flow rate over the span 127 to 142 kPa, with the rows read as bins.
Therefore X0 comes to 3.23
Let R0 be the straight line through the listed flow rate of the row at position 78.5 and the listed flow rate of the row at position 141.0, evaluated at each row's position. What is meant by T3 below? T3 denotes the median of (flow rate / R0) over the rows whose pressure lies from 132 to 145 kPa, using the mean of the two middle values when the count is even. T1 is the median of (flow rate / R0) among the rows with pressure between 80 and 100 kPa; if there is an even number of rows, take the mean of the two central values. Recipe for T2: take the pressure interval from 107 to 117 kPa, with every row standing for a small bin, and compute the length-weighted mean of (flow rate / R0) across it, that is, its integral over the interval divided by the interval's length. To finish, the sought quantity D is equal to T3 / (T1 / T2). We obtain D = 0.4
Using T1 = 1.02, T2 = 0.4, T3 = 1.0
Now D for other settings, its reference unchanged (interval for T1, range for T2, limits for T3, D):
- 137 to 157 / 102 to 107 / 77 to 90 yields 0.6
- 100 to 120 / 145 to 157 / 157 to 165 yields 3.1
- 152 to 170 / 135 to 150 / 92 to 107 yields 0.6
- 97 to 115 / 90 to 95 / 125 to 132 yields 1.3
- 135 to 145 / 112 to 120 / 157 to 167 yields 0.6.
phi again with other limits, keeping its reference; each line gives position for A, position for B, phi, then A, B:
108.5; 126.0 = 3.7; 58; 44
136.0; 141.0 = 0.9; 11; 10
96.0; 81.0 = 4.8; 21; -3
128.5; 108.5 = 0.0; 36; 58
